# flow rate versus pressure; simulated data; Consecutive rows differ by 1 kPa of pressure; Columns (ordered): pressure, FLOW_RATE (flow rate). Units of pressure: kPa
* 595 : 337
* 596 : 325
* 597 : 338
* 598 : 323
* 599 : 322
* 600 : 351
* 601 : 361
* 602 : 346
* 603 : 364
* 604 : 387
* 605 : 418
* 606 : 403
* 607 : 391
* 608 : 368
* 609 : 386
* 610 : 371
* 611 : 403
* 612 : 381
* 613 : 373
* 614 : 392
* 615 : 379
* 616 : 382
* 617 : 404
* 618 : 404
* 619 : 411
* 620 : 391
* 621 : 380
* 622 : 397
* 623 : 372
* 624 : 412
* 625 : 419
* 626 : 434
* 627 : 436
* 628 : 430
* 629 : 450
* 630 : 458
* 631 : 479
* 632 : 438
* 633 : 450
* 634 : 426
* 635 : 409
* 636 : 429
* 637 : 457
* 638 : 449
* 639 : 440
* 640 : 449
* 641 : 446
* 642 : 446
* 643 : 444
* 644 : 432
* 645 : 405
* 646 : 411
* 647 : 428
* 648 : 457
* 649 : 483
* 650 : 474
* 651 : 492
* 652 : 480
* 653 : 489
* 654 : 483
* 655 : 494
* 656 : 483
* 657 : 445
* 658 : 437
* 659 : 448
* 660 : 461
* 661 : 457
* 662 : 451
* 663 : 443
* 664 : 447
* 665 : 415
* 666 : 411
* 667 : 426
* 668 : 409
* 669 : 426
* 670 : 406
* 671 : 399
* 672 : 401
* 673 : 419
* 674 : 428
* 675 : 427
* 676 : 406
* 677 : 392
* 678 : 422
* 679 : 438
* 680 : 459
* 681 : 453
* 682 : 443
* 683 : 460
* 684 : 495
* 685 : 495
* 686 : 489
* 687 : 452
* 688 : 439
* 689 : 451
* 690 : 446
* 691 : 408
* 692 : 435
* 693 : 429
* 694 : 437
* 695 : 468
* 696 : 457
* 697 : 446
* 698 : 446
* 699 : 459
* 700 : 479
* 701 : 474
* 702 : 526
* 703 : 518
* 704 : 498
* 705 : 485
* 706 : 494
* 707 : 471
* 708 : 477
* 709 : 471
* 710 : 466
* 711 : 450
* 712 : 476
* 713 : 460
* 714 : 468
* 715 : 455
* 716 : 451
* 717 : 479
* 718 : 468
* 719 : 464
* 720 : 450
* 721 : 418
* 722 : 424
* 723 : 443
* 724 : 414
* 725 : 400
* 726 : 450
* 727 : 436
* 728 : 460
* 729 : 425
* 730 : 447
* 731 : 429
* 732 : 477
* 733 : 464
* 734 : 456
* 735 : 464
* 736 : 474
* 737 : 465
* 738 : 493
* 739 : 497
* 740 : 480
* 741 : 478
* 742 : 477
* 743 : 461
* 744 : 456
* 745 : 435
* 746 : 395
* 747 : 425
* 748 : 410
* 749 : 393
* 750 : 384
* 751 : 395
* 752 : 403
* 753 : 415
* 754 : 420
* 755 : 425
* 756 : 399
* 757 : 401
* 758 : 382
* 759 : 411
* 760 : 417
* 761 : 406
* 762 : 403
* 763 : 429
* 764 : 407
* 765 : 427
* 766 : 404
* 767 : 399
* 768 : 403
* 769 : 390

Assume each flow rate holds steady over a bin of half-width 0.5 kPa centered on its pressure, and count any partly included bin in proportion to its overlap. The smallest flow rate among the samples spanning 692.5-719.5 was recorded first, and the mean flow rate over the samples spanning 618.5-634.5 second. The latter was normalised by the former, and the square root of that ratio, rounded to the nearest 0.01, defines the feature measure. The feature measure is 0.99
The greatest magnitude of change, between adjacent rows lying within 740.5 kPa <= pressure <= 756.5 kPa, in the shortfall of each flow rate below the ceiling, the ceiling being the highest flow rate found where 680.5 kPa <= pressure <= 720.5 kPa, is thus 40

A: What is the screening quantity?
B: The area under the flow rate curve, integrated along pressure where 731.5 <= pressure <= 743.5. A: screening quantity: 5686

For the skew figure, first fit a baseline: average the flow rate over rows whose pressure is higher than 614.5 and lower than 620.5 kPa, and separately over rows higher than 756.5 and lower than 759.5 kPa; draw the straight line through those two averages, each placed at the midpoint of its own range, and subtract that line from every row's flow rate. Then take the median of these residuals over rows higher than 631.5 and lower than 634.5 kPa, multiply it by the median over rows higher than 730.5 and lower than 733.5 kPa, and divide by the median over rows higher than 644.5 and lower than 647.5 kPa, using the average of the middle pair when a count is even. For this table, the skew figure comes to 185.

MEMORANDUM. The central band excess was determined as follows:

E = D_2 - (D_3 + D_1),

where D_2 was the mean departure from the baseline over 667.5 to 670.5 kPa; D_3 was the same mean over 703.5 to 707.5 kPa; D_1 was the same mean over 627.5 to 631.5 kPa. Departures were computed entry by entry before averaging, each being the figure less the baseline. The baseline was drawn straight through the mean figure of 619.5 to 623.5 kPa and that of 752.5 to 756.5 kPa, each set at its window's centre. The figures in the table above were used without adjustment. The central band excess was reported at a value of -133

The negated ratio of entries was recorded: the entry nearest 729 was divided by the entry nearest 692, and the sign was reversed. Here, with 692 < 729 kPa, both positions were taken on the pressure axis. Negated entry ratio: -0.98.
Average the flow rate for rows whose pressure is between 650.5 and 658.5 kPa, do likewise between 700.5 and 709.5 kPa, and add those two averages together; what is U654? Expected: 966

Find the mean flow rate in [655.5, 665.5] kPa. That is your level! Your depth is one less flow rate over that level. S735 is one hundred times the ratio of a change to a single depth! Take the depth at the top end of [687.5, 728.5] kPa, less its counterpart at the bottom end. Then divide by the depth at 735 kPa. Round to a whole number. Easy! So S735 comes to 137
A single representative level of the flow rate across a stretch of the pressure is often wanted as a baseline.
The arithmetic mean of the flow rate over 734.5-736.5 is 469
